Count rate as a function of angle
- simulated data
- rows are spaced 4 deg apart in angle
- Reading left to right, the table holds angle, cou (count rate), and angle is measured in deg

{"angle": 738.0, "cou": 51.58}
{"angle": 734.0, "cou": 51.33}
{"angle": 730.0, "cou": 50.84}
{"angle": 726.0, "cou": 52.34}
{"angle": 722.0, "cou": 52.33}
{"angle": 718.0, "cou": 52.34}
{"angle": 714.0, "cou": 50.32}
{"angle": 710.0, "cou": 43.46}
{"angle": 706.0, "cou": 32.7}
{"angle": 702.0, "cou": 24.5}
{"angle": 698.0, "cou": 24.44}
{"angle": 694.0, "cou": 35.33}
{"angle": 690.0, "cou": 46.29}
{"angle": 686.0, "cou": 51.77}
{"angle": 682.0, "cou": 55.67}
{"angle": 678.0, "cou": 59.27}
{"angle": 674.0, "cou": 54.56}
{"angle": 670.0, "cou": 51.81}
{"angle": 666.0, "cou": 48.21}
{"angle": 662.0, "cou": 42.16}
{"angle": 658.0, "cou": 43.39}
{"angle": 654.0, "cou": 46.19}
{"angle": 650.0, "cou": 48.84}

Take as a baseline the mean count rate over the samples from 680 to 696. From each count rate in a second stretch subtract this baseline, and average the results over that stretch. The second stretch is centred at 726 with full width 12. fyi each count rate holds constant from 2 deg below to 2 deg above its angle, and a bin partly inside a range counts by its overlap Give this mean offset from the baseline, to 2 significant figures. 4.6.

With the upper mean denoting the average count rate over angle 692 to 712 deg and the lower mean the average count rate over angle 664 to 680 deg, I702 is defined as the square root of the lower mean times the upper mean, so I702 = 41.4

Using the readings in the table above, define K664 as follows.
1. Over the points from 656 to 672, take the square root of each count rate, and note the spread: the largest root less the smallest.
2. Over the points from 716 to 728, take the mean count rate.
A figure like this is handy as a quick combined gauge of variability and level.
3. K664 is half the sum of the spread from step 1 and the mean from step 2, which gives 27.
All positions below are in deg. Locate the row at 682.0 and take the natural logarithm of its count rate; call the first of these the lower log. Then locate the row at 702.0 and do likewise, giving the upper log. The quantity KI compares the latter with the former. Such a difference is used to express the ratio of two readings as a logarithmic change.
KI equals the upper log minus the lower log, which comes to -0.82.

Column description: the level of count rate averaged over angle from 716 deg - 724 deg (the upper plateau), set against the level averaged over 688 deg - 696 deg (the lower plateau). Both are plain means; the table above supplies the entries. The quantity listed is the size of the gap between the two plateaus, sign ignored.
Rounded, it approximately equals 12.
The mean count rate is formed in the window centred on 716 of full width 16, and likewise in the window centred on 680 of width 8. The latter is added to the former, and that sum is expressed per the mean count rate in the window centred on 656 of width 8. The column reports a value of 2.4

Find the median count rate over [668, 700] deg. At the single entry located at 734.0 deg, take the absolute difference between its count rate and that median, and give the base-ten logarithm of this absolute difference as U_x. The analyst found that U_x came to -0.3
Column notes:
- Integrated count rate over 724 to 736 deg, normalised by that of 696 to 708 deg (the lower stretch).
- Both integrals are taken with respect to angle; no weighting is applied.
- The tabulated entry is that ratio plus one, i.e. 2.89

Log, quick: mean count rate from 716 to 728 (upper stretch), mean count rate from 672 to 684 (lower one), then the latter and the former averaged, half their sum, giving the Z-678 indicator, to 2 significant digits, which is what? 54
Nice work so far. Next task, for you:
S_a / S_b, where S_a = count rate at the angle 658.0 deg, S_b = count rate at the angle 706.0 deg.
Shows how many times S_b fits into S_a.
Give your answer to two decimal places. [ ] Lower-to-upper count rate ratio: 1.33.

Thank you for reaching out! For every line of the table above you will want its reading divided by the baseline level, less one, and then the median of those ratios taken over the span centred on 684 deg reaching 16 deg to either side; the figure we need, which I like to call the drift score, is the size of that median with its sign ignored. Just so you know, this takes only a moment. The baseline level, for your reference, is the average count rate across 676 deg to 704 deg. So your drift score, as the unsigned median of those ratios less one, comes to 0.22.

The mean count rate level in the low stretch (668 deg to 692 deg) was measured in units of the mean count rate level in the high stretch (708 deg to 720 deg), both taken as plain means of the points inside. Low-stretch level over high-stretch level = 1.1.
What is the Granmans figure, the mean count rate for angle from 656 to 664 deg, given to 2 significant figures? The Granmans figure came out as 43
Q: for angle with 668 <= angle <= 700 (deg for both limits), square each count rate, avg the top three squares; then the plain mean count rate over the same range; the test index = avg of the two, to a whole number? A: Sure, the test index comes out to 1622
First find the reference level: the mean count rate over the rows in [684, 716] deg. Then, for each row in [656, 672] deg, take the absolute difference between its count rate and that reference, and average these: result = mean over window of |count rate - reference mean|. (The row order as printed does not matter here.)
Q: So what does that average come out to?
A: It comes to 7.8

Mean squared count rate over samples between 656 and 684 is 2608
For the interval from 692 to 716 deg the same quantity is 1323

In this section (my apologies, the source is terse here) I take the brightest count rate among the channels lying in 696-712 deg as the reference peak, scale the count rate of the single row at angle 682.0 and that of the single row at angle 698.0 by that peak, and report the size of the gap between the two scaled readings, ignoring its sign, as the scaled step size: 0.72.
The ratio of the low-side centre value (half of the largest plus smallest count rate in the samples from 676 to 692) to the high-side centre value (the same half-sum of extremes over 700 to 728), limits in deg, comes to 1.37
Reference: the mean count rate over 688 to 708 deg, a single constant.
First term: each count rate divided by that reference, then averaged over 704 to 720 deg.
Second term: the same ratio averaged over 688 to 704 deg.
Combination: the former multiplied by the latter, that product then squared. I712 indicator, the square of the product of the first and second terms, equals 1.9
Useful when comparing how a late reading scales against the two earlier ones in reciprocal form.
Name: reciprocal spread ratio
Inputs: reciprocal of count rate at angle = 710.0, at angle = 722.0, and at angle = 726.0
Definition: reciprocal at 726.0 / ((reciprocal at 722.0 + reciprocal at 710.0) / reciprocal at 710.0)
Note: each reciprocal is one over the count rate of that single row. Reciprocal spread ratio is 0.0104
